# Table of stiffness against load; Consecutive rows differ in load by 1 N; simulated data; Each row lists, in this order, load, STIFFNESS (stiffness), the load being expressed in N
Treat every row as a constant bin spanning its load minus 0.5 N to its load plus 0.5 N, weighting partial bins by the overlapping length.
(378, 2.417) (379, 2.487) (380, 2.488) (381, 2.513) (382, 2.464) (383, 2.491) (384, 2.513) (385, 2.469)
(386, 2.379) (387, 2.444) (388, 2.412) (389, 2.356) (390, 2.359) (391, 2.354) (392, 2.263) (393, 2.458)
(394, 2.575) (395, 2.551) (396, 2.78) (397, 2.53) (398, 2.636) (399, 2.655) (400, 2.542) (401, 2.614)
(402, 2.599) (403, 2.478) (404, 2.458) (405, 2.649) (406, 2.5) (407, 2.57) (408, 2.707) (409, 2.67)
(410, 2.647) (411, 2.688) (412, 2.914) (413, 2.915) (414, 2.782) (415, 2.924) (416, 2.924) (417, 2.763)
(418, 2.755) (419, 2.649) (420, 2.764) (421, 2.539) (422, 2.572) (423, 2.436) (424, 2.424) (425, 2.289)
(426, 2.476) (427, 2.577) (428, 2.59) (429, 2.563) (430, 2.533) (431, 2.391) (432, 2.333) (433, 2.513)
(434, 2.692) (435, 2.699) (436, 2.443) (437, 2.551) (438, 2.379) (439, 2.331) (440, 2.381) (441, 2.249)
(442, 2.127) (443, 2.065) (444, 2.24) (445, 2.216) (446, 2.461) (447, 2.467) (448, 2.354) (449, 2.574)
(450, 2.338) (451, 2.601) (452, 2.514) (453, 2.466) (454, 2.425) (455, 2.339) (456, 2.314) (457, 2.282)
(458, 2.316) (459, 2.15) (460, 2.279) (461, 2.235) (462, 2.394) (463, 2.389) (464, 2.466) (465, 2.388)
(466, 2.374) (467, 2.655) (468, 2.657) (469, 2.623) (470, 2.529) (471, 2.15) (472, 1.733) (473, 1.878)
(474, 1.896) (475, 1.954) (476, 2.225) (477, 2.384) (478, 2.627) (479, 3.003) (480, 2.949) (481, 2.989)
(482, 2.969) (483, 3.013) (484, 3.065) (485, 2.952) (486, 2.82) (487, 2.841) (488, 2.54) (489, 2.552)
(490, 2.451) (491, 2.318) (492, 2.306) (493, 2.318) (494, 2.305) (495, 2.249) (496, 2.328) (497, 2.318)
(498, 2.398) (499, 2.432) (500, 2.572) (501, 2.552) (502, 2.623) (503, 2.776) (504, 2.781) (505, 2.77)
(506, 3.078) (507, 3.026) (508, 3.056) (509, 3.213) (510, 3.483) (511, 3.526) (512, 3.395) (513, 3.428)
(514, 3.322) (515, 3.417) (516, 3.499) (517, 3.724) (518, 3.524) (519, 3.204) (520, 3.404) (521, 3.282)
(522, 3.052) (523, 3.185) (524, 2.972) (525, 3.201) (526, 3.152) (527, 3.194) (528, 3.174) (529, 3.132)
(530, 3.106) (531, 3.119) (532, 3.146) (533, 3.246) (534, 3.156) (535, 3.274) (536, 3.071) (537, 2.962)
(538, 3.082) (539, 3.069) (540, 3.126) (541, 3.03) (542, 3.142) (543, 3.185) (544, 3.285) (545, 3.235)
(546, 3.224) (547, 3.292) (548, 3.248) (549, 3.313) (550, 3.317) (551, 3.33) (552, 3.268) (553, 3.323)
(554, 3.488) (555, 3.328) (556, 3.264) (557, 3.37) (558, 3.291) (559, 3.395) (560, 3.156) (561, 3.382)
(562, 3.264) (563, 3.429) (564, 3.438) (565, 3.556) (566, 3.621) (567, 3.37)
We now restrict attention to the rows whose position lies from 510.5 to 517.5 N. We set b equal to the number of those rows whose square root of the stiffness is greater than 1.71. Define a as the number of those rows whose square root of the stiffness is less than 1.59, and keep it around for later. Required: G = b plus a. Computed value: 7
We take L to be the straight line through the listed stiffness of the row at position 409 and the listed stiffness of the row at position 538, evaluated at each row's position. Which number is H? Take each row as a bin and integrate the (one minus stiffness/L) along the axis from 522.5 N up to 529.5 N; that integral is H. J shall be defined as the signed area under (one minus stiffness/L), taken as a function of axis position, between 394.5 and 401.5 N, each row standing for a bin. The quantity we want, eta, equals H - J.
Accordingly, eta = -0.3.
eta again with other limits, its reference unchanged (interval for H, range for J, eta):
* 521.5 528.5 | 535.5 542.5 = -0.2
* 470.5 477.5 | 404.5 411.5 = 2.0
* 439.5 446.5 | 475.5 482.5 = 1.0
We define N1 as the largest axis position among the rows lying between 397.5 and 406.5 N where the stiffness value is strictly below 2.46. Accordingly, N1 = 404 N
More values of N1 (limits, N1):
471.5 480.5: 477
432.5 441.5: 441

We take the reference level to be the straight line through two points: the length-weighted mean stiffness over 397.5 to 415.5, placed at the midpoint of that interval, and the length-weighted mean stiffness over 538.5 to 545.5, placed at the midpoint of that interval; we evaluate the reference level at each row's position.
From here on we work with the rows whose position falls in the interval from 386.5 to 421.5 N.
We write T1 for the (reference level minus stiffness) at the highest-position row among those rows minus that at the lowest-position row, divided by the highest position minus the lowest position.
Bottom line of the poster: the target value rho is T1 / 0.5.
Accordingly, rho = 0.002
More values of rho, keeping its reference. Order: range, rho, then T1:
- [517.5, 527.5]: 0.081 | 0.040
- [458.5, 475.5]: 0.032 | 0.016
